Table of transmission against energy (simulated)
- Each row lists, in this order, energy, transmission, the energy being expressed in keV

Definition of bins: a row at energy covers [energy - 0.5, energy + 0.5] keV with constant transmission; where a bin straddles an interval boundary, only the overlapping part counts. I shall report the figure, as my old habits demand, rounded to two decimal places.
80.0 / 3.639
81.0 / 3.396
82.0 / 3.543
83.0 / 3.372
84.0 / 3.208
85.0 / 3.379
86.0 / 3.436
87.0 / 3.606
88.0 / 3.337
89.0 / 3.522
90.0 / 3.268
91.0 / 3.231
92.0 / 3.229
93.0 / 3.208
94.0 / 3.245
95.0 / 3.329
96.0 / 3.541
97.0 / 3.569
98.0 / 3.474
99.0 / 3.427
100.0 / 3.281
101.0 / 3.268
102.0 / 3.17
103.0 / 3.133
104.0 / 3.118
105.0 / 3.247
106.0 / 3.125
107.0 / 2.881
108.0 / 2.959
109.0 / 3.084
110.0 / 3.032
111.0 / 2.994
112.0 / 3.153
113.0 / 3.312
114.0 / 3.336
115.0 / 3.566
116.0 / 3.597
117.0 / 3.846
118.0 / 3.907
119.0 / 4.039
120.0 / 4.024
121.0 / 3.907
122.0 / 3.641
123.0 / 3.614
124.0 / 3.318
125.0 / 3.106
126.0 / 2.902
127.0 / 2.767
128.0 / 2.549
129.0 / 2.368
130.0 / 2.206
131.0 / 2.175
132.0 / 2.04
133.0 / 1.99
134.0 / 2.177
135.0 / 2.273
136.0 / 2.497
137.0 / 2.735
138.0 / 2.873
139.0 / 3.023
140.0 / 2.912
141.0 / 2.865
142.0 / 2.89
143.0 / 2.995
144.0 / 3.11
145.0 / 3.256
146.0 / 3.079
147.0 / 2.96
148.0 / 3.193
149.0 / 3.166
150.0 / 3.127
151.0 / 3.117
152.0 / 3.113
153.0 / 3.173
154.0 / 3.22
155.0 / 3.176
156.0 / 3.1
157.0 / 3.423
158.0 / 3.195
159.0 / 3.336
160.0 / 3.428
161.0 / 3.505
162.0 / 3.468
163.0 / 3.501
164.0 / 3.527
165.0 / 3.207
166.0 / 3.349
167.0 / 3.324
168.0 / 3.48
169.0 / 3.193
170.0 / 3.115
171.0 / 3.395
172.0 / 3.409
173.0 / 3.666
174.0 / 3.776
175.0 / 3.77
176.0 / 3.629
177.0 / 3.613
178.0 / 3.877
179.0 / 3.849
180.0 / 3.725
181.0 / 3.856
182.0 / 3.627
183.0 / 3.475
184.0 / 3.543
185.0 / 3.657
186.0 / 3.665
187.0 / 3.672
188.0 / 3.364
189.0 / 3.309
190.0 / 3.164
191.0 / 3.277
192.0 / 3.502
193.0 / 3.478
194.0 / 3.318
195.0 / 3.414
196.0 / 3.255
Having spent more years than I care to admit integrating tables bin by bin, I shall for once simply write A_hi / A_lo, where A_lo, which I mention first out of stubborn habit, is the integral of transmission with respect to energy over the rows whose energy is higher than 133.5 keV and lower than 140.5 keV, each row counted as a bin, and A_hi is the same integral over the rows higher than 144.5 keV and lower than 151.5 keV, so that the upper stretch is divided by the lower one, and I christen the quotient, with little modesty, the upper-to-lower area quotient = 1.18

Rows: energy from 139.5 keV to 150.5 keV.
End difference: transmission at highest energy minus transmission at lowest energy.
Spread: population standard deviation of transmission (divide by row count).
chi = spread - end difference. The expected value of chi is -0.09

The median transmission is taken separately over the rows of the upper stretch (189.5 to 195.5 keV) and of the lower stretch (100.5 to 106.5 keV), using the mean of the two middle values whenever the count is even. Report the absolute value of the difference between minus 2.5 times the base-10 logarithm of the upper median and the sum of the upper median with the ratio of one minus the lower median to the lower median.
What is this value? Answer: 4.0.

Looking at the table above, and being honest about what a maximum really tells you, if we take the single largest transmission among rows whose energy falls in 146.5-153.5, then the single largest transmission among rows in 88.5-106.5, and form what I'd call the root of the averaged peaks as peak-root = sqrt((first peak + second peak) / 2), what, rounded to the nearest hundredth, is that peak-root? 1.84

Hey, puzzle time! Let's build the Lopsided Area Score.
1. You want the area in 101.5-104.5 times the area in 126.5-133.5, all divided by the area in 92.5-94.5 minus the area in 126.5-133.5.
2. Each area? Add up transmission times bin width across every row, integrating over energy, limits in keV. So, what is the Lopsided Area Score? -16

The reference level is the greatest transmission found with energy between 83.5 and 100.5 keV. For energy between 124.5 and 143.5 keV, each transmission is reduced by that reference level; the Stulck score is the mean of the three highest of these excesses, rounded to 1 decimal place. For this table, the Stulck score -0.6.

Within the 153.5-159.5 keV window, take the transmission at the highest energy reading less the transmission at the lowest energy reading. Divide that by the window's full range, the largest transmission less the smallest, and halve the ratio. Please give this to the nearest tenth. 0.2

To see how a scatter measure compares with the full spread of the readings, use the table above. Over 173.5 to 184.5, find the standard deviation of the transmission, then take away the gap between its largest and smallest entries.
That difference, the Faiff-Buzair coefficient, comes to -0.27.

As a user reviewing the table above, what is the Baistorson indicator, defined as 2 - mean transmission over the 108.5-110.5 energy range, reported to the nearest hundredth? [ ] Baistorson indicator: -1.06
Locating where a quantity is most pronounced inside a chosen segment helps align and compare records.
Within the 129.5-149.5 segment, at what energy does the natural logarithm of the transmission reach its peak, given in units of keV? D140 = 145.0 keV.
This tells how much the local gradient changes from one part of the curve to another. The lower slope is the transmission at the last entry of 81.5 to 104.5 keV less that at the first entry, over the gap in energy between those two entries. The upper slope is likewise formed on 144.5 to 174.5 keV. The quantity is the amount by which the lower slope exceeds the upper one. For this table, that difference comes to -0.037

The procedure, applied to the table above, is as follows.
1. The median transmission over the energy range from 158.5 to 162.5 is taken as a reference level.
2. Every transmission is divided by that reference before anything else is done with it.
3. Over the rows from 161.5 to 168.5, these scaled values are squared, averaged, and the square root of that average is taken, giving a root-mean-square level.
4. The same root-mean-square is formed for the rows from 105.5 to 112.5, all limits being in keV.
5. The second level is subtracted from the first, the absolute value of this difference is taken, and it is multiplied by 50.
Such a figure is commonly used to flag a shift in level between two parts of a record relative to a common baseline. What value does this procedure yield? 5.5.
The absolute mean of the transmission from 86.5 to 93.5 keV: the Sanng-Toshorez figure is 3.3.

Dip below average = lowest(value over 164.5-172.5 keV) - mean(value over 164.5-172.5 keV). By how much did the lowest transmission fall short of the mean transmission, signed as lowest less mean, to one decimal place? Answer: -0.2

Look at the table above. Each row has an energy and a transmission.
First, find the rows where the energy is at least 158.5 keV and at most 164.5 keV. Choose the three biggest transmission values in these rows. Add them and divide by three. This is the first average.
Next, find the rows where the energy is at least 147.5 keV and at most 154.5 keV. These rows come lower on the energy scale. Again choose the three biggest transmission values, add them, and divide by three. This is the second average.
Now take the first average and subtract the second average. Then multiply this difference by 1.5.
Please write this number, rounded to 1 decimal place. 0.5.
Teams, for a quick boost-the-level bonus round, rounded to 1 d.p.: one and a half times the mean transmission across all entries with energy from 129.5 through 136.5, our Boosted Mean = 3.3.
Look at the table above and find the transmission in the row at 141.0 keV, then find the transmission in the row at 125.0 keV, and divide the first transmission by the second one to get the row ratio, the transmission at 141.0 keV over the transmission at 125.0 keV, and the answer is 0.92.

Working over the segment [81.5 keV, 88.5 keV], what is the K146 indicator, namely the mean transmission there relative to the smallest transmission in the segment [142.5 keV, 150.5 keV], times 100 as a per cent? 115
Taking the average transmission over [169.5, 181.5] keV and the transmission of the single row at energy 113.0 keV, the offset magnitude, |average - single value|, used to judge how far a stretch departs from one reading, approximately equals 0.328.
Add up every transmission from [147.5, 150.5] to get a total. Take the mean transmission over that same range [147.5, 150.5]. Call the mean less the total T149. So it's -6.3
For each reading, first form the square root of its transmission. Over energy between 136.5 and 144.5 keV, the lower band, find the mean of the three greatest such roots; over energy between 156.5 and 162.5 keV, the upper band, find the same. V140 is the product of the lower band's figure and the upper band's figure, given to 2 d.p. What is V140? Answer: 3.25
